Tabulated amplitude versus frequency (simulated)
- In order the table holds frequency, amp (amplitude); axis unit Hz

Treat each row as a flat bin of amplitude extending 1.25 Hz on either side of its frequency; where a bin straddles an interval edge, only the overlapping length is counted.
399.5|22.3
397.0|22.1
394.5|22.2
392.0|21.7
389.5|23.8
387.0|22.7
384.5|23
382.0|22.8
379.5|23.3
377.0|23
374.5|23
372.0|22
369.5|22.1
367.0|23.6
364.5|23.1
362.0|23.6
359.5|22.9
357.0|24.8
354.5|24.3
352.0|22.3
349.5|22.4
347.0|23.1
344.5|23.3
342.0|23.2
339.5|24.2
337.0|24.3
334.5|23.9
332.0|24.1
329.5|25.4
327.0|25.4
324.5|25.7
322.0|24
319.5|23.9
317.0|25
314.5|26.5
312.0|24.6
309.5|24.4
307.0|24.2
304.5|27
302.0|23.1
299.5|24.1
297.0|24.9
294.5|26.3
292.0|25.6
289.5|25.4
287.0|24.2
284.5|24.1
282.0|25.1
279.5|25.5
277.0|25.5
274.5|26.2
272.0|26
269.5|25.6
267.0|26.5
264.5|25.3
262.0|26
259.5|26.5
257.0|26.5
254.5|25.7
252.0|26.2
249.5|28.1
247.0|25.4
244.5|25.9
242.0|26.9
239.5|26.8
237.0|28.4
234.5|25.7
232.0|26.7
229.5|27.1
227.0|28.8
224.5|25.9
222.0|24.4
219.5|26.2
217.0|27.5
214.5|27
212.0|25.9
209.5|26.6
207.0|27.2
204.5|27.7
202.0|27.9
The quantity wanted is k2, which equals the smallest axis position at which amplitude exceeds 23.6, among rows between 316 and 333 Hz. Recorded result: 317.0 Hz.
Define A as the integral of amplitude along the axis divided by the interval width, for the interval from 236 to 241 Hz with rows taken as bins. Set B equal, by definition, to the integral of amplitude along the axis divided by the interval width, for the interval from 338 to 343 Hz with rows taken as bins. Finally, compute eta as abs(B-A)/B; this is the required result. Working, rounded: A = 27.5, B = 23.8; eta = 0.159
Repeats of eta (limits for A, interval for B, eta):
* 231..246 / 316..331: 0.073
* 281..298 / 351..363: 0.063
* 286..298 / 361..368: 0.081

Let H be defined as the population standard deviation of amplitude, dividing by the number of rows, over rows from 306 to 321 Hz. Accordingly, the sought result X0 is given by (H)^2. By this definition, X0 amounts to 0.7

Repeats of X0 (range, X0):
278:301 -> 0.5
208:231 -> 1.3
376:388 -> 0.0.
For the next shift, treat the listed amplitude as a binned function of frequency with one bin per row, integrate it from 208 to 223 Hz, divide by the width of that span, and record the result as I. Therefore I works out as 26.3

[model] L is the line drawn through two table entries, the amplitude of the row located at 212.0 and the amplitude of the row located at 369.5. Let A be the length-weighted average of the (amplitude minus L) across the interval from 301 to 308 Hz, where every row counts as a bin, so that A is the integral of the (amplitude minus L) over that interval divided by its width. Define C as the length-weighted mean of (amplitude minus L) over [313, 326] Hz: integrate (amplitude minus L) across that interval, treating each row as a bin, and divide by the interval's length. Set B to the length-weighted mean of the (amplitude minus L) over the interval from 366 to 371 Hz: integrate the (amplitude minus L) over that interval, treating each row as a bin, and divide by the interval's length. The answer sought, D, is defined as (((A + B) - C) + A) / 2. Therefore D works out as 0.64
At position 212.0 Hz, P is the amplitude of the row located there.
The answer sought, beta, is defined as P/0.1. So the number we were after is 259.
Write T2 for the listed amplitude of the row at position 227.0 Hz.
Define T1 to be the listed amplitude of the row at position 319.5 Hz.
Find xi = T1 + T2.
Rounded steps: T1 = 23.9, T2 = 28.8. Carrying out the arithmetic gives 53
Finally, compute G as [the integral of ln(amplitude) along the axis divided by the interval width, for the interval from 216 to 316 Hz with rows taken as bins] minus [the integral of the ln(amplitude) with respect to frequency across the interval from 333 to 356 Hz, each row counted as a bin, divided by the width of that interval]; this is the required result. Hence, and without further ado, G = 0.097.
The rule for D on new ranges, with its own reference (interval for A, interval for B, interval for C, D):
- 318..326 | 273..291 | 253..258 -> 1.19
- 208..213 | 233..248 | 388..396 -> 0.54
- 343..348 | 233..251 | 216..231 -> 0.80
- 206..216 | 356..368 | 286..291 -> 1.00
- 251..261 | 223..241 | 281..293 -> 1.80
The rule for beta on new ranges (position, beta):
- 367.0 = 236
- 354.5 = 243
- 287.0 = 242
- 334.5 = 239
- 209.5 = 266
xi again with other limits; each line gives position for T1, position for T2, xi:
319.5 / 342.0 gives 47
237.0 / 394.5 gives 51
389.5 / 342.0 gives 47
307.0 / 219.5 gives 50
